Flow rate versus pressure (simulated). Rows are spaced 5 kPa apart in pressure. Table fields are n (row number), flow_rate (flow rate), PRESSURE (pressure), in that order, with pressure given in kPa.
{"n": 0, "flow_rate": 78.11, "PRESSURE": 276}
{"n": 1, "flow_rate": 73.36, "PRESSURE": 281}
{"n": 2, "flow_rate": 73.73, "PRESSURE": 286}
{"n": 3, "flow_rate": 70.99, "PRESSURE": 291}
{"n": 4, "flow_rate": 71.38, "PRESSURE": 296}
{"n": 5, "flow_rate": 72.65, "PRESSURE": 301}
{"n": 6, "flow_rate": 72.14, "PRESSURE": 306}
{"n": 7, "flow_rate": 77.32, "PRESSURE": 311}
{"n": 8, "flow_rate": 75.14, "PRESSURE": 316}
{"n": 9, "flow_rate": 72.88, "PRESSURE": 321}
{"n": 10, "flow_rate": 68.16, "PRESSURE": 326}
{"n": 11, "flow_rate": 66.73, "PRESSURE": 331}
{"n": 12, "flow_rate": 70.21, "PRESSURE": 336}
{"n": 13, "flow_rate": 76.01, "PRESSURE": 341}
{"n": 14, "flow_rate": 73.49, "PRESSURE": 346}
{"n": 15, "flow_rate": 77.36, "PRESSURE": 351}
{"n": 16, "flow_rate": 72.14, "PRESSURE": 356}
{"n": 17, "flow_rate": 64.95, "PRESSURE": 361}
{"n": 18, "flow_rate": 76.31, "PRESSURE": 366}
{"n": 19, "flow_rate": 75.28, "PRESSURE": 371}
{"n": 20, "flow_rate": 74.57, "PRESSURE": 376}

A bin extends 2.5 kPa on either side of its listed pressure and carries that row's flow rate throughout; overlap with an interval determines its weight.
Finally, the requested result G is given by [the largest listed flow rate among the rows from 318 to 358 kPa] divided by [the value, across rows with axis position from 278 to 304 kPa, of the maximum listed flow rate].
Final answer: 1.05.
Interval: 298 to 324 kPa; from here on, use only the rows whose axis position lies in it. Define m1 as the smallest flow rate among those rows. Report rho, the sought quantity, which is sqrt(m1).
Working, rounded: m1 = 72.14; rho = 8.5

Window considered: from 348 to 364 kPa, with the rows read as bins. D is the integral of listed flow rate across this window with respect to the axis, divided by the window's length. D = 71.7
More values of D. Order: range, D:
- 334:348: 73.3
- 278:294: 72.8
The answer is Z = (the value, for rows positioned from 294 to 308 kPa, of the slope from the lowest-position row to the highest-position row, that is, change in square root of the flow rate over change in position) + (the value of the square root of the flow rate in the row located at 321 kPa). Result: 8.54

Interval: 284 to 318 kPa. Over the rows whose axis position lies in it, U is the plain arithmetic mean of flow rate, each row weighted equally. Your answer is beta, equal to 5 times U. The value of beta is 367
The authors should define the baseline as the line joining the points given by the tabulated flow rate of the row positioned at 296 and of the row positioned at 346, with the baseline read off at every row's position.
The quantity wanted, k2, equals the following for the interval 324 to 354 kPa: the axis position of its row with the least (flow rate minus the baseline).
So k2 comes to 331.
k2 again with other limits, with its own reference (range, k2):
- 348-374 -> 361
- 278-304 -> 291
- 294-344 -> 331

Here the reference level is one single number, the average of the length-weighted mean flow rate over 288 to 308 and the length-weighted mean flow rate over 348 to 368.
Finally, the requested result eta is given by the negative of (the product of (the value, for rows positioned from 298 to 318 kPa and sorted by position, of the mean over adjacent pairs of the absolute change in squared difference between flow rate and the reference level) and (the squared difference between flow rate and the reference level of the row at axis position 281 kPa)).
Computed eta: -19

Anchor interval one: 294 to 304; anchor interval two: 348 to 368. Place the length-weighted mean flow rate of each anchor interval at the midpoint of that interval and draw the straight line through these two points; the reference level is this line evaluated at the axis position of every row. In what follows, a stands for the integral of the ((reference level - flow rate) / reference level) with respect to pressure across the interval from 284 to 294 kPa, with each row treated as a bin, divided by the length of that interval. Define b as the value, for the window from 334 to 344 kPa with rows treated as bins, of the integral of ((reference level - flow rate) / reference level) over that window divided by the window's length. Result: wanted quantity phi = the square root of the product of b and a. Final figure 0.0068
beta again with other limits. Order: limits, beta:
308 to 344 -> 362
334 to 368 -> 365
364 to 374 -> 379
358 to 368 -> 353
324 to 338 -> 342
